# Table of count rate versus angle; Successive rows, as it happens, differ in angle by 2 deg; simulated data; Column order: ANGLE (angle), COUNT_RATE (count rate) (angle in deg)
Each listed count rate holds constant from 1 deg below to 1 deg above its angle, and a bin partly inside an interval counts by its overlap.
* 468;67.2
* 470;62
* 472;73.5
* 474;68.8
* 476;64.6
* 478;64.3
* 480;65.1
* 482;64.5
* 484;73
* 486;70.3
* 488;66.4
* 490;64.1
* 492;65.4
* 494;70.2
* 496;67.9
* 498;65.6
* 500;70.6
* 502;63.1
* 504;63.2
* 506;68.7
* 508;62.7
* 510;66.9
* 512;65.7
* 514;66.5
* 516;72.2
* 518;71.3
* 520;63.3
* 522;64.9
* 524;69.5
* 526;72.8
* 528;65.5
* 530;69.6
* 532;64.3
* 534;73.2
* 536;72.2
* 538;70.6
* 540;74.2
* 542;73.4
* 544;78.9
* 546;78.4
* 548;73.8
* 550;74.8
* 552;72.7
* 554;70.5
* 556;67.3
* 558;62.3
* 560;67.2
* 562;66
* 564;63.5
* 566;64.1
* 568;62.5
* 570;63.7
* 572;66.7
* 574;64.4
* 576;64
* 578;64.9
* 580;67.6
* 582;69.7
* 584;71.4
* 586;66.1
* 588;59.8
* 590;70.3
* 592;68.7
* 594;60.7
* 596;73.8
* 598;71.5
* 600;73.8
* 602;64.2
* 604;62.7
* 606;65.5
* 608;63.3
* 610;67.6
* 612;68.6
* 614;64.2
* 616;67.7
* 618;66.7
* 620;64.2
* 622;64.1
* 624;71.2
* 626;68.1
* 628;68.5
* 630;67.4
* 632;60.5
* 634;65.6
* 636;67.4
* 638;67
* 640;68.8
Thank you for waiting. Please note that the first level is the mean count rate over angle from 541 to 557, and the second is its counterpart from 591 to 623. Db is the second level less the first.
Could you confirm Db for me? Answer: -7.0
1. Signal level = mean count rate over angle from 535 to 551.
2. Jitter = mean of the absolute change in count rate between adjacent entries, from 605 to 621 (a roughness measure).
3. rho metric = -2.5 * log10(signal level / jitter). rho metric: -3.60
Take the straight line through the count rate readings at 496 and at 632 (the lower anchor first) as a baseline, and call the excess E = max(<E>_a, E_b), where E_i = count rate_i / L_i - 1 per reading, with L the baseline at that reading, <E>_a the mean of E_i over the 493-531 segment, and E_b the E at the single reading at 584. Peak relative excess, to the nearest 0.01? 0.13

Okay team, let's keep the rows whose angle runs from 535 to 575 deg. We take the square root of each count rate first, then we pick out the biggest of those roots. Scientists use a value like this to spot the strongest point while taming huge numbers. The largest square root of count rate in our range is 8.9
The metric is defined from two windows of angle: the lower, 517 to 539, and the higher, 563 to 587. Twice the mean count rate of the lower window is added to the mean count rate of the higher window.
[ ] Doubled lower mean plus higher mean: 203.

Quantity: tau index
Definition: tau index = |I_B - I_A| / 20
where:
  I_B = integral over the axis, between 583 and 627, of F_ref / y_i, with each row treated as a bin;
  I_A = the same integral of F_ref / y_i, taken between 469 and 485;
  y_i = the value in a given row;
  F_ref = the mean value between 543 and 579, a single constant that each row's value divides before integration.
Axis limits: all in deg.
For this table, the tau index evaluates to 1.4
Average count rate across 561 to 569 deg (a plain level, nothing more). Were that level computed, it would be 64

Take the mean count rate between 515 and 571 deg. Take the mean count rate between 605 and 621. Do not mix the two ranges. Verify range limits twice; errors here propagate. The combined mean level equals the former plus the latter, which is 135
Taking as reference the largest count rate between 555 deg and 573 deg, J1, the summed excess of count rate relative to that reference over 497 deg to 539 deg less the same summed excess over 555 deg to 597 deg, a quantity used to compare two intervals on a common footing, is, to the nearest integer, 38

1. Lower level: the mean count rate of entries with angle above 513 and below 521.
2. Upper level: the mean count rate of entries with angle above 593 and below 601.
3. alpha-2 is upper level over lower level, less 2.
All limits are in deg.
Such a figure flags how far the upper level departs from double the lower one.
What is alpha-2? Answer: -0.976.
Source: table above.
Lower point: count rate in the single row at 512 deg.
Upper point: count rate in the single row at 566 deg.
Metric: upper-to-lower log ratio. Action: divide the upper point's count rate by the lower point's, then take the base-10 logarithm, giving -0.011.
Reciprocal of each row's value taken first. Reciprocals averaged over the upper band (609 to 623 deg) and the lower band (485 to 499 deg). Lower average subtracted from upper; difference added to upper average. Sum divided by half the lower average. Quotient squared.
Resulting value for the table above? 4.2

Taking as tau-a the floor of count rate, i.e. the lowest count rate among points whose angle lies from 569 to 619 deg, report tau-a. 59.8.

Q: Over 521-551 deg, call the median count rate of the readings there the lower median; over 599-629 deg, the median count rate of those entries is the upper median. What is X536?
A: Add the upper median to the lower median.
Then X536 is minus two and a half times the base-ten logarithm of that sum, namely -5.36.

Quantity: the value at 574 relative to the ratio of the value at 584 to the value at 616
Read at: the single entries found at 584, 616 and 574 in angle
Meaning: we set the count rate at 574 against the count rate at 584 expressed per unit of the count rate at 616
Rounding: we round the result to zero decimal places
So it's 61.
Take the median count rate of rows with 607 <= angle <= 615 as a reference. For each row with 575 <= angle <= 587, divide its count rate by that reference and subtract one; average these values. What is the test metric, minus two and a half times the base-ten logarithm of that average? 4.19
